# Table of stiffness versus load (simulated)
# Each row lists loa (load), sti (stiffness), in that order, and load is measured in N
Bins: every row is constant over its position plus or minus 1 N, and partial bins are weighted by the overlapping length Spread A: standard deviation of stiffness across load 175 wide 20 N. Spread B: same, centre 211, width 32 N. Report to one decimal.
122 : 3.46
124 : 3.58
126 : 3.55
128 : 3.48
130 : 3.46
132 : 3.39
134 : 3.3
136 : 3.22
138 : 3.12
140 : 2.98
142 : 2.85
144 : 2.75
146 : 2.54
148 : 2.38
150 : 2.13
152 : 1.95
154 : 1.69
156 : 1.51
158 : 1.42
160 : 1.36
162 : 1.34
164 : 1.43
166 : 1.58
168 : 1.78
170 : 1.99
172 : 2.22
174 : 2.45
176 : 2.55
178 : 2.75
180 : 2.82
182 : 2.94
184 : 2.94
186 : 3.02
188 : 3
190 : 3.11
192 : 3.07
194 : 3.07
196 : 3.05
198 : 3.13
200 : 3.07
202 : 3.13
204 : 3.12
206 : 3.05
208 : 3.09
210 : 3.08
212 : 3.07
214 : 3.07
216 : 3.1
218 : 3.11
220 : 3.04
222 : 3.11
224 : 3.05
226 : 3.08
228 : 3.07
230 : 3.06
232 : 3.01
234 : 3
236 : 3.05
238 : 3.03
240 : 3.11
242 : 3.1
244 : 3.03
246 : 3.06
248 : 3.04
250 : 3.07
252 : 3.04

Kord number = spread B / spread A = 0.1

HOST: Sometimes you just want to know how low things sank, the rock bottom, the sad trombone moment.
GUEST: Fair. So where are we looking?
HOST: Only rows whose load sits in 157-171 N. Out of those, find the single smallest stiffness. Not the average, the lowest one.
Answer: 1.34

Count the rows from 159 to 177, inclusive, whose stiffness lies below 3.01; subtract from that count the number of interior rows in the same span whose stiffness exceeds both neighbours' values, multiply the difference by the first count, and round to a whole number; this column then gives 81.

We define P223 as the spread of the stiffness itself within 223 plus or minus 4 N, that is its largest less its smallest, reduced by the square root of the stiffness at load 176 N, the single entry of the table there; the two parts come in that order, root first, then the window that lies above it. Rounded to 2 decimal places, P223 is -1.53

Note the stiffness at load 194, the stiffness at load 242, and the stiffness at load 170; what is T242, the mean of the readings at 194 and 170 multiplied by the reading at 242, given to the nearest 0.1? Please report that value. 7.8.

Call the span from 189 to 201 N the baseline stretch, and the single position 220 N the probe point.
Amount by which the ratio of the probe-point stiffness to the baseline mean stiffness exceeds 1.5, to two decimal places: -0.51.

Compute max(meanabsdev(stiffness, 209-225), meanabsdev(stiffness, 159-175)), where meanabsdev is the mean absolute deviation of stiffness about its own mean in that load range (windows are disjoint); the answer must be 0.34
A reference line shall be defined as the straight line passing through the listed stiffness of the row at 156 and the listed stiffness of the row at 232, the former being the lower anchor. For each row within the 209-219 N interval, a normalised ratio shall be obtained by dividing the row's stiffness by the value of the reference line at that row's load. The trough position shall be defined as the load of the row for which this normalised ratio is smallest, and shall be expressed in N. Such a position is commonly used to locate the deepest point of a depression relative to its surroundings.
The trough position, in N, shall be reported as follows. 218 N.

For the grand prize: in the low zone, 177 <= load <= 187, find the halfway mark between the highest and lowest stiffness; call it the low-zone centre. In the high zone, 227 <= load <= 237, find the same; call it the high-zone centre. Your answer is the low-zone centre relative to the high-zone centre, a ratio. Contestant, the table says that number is 0.95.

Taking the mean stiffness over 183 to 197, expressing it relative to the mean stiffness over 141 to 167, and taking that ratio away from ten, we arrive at 8.4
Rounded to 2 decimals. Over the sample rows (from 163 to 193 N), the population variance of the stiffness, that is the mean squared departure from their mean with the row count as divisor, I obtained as 0.31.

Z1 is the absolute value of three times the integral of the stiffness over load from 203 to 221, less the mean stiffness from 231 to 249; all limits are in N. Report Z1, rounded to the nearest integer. 163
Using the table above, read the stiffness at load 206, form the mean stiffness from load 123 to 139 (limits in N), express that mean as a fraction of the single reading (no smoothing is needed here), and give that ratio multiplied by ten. 11.1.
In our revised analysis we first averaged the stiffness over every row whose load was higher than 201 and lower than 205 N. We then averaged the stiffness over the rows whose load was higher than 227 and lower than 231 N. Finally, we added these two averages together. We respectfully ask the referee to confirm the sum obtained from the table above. 6.2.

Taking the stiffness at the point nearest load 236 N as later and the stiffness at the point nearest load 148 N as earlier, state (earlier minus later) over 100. -0.0067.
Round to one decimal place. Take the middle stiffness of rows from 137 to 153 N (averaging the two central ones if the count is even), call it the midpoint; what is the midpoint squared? 7.0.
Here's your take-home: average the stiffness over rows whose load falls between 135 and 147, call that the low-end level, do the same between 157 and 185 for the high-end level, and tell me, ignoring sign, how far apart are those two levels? 0.80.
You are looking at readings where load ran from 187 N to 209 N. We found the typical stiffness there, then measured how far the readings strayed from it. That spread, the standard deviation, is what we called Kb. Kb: 0.04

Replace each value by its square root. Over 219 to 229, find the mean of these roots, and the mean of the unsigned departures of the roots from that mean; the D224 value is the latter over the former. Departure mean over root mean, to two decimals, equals 0.00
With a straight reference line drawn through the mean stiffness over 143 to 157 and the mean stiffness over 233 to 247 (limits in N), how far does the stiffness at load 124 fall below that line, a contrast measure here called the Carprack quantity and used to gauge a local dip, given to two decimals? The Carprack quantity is -1.71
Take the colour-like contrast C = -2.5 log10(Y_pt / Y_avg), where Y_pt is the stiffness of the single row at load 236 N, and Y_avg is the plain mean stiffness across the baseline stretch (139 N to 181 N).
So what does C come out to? -0.4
